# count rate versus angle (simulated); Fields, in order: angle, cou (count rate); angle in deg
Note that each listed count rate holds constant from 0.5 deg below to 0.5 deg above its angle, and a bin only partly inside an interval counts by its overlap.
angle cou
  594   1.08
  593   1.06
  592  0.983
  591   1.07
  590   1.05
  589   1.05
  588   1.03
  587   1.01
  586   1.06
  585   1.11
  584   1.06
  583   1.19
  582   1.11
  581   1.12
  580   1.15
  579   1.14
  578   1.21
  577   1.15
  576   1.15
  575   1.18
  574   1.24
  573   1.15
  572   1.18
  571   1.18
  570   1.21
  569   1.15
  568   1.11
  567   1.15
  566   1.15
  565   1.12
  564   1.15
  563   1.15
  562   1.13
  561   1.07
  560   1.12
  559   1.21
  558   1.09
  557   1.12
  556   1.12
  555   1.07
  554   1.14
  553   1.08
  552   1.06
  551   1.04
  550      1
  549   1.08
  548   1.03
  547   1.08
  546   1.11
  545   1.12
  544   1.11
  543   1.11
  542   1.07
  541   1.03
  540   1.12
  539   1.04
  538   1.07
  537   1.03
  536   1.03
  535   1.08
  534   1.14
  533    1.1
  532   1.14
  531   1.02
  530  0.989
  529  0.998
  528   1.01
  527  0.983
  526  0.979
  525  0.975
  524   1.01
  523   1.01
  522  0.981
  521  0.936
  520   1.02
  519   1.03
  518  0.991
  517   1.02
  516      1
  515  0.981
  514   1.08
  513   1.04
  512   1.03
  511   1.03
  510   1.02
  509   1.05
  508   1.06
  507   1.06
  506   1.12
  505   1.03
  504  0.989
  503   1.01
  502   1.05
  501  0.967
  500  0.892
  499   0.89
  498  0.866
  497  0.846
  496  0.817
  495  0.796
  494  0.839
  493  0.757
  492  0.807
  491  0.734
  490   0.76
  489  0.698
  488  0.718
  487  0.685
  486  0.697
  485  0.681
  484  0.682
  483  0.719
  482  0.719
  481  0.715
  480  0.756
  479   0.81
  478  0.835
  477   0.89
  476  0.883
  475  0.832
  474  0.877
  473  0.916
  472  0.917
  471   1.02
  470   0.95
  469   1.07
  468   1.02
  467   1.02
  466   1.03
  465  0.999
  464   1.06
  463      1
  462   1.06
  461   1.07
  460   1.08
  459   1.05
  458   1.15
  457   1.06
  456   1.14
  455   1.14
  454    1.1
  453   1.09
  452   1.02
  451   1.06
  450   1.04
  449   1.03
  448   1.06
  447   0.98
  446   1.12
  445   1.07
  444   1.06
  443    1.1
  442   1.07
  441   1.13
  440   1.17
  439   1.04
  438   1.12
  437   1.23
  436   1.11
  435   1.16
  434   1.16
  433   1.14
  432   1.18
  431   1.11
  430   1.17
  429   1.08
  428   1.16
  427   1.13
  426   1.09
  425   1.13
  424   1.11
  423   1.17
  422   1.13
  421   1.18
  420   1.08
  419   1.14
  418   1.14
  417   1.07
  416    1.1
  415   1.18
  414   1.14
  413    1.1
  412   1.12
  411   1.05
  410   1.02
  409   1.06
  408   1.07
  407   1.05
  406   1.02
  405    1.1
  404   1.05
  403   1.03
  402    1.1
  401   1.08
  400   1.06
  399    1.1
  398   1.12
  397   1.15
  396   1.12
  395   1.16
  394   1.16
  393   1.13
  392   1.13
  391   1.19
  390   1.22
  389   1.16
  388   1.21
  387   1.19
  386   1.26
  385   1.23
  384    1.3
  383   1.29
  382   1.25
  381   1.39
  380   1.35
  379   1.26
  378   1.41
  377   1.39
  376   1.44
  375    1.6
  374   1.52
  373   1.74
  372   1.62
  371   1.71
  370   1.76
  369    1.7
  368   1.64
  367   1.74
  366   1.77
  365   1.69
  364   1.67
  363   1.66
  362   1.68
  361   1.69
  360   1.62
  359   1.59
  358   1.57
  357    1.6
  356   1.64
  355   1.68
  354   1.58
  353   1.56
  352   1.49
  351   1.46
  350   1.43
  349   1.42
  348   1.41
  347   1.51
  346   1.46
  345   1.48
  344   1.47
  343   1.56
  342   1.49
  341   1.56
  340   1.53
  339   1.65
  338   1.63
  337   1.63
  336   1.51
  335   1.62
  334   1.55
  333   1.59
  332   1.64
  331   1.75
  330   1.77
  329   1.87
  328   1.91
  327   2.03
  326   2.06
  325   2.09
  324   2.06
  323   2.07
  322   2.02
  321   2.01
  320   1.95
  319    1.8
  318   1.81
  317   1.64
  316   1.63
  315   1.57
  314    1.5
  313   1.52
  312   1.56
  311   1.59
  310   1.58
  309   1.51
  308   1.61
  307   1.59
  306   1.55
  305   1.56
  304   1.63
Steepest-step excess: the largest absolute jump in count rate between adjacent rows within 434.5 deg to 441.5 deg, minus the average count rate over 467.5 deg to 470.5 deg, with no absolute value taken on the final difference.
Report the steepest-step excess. -0.88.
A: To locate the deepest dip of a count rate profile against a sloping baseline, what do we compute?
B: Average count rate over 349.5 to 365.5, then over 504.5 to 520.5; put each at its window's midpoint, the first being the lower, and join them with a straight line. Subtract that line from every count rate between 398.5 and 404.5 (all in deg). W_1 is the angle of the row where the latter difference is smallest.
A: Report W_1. 403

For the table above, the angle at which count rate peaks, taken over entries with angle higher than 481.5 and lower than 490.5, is 490 deg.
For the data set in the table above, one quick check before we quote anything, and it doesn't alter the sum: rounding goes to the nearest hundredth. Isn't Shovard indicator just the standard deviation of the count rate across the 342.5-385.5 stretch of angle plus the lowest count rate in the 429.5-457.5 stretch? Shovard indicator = 1.13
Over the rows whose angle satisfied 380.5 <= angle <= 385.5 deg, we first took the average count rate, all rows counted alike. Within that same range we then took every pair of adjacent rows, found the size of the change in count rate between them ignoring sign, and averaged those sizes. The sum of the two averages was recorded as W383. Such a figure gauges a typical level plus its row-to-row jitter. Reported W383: 1.36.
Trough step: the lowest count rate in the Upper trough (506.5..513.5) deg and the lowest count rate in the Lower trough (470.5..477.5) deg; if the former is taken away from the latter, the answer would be -0.2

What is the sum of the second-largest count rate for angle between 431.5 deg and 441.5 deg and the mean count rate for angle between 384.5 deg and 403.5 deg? 2.33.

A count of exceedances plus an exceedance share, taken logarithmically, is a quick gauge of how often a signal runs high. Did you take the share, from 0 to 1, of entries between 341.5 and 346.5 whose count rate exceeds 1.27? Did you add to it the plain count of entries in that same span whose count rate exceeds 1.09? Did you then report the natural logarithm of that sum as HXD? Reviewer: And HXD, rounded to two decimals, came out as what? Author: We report 1.79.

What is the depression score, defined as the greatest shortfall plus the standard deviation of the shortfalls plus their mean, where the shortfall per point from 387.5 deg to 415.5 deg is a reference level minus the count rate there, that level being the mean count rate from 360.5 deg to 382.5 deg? 1.08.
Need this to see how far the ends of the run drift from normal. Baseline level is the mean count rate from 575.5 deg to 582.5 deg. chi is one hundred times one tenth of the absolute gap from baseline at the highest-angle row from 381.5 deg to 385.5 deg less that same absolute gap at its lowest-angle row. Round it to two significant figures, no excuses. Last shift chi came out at -0.20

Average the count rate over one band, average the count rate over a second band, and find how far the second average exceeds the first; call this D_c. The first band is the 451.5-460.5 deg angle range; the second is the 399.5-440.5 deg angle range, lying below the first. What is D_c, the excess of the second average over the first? 0.0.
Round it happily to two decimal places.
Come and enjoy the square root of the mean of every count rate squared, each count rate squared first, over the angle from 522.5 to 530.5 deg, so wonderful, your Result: 0.99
